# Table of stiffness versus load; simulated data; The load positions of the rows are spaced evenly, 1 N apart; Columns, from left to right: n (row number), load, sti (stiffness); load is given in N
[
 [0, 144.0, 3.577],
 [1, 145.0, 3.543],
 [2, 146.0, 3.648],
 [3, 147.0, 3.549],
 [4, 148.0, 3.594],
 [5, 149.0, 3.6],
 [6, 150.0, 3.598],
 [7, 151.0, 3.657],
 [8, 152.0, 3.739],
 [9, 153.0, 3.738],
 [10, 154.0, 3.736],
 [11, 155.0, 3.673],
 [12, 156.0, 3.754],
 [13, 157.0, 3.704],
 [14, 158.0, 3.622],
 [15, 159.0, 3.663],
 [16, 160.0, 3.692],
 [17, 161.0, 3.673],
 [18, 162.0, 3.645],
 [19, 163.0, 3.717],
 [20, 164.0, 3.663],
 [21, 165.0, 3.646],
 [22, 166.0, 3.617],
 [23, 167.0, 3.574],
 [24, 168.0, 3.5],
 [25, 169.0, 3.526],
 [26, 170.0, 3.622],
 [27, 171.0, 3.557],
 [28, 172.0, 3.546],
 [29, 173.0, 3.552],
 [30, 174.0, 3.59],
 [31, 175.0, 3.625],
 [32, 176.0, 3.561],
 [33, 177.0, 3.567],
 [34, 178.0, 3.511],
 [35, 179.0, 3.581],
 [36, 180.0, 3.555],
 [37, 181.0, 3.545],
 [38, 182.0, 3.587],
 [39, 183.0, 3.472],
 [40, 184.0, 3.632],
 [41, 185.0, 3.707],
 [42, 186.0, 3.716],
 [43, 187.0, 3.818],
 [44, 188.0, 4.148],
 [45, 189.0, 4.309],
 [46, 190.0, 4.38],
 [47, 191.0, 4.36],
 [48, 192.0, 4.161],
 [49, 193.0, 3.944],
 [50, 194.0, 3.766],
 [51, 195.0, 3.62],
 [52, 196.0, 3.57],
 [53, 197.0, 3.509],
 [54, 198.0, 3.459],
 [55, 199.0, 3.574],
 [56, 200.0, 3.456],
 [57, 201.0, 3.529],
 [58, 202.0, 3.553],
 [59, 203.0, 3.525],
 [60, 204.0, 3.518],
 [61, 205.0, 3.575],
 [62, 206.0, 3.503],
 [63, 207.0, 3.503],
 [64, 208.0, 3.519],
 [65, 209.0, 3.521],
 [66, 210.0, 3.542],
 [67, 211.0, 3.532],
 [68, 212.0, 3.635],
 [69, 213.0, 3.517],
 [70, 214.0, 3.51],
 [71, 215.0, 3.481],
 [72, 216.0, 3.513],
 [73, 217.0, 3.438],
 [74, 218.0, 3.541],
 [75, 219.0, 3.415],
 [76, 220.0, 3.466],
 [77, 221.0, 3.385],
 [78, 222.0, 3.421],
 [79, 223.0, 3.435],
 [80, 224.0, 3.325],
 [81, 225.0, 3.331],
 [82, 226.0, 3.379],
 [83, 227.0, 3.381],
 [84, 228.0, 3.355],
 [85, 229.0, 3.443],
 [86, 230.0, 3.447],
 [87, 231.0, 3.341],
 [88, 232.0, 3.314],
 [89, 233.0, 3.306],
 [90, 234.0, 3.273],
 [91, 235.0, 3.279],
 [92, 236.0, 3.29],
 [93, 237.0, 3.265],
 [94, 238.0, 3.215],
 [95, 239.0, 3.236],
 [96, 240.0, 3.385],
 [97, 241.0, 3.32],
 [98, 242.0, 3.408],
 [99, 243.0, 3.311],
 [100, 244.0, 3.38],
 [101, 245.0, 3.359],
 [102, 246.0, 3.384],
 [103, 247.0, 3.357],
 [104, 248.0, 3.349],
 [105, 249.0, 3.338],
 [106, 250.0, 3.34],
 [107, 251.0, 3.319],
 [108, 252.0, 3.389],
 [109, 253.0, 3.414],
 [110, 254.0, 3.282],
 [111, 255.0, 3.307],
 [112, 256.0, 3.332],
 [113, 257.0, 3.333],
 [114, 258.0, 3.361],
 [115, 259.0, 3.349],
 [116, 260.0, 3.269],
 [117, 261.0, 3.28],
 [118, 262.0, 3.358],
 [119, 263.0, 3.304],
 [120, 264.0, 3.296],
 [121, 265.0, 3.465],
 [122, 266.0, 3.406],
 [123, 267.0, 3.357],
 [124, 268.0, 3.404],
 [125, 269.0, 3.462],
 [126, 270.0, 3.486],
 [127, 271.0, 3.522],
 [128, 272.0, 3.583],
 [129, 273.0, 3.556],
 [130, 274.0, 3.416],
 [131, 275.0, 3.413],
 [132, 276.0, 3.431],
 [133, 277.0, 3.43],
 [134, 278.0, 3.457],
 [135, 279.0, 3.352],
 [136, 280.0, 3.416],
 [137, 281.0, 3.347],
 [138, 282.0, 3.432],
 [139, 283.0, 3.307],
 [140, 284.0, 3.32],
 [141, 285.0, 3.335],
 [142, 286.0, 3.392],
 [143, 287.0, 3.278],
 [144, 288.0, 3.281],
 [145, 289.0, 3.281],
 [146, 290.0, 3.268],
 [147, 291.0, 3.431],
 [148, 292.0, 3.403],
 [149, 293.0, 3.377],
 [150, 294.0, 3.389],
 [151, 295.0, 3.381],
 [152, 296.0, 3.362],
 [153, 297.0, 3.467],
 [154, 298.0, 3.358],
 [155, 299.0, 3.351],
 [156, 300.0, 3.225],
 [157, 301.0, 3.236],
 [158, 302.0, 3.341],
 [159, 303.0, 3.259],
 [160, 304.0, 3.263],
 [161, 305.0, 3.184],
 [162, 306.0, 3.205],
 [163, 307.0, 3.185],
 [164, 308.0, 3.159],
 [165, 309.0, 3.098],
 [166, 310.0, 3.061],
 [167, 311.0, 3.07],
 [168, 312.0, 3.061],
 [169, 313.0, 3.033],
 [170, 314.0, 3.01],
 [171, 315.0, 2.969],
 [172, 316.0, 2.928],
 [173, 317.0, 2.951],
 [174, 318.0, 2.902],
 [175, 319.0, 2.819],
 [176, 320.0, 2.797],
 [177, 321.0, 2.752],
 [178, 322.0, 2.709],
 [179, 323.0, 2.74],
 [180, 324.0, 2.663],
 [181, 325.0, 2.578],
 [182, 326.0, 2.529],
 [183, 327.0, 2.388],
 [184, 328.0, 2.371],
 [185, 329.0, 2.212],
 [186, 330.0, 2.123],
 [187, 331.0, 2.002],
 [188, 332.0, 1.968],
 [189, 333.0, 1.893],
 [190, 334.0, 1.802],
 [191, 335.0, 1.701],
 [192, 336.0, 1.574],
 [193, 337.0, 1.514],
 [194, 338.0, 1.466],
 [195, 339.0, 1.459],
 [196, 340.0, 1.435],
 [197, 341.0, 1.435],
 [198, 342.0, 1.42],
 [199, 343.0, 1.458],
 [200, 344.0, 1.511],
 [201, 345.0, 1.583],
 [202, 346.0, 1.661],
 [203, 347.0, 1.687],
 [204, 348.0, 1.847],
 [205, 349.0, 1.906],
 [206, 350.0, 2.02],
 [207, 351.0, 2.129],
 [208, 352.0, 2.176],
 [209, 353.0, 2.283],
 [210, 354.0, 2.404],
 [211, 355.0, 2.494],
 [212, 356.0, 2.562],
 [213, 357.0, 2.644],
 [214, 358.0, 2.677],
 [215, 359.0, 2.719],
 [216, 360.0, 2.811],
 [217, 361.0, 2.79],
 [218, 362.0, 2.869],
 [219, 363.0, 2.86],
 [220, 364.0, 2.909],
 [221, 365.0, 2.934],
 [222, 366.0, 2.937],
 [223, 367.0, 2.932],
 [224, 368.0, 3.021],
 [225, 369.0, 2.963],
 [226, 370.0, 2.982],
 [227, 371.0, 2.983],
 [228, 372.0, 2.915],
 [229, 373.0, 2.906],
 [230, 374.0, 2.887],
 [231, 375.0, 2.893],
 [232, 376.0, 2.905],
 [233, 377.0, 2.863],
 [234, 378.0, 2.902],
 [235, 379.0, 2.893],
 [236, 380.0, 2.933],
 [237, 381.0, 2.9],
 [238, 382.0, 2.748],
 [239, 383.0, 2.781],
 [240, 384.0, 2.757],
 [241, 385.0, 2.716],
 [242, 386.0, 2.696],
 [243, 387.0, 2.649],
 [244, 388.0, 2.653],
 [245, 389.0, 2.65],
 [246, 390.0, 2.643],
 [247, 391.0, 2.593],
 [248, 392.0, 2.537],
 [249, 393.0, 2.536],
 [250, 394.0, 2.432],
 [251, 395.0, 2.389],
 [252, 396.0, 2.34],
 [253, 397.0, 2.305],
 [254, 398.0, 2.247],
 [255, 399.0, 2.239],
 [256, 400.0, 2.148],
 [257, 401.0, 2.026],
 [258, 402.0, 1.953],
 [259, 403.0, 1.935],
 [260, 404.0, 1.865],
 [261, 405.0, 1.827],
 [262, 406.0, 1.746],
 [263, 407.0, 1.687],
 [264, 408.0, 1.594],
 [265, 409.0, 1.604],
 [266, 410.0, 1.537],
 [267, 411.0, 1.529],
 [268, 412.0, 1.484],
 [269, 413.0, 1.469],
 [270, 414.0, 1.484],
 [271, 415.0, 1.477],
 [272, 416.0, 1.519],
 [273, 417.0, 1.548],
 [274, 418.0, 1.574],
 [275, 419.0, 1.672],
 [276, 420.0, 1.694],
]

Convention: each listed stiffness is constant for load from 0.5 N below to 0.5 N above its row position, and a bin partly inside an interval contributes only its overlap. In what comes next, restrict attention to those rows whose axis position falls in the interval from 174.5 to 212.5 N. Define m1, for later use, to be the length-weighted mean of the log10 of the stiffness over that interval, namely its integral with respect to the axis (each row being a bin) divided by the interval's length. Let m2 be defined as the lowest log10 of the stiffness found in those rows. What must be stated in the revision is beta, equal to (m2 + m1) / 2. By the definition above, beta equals 0.55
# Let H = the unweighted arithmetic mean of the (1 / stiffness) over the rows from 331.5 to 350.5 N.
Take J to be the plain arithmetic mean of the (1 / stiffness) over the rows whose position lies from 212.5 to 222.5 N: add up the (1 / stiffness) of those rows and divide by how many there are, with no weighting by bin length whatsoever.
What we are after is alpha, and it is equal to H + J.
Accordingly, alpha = 0.90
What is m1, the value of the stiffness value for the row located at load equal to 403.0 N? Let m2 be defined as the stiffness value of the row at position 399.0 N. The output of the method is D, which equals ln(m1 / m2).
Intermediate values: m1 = 1.935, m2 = 2.239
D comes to -0.15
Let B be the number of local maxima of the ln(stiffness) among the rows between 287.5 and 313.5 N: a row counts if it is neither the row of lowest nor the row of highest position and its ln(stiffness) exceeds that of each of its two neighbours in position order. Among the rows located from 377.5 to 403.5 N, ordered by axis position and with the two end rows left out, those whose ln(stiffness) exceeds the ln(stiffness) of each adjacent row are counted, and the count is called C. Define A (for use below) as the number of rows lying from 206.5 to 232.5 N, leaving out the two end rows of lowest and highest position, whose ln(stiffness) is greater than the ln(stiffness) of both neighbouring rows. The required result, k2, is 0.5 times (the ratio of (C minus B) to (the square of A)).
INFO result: -0.031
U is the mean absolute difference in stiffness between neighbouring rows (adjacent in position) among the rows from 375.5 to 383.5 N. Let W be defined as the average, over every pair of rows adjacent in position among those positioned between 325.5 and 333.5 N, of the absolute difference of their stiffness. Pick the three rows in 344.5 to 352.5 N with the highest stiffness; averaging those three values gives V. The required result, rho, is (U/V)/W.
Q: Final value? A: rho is 0.26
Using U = 0.050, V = 2.11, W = 0.091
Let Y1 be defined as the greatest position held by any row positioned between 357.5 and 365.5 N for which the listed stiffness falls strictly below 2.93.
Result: 364.0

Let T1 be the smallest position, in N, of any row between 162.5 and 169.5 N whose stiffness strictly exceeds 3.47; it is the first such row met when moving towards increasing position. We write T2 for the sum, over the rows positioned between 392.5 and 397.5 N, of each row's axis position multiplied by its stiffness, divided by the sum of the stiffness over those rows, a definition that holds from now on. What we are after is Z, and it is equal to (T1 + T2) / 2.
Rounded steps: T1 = 163.0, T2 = 395.0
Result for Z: 279.0 N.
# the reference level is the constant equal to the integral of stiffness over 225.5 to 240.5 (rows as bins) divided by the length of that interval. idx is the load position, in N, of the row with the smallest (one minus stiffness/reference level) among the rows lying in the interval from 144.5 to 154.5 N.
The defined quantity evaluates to 152.0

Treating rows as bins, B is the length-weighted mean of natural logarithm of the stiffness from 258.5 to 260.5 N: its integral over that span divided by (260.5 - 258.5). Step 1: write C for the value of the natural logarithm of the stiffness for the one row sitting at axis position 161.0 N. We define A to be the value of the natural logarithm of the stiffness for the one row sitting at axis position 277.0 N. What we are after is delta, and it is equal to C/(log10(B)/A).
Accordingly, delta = 21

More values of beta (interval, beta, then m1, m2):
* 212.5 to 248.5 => 0.52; 0.53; 0.51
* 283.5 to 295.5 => 0.52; 0.52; 0.51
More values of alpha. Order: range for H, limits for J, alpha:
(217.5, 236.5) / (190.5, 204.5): 0.57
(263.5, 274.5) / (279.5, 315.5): 0.60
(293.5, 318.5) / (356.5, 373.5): 0.66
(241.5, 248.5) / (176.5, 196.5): 0.56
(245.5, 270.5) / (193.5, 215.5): 0.58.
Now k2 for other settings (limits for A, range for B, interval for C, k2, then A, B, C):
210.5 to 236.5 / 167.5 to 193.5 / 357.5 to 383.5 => 0.020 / 7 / 6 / 8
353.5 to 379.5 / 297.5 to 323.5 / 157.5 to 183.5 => 0.020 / 7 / 5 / 7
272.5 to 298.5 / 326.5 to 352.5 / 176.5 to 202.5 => 0.031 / 8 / 0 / 4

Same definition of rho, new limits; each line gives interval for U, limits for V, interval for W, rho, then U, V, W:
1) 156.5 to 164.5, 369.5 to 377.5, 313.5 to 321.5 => 0.36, 0.046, 2.96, 0.043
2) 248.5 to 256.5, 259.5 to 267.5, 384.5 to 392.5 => 0.47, 0.043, 3.41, 0.027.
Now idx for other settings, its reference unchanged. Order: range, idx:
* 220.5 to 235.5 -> 230.0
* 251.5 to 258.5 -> 253.0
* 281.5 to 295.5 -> 282.0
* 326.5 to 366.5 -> 366.0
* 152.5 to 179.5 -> 156.0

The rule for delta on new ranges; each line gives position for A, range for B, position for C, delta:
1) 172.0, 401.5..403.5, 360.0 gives -7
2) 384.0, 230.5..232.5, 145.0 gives 16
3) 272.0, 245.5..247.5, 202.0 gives 19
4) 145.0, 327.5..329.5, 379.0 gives -16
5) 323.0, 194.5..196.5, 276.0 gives 12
